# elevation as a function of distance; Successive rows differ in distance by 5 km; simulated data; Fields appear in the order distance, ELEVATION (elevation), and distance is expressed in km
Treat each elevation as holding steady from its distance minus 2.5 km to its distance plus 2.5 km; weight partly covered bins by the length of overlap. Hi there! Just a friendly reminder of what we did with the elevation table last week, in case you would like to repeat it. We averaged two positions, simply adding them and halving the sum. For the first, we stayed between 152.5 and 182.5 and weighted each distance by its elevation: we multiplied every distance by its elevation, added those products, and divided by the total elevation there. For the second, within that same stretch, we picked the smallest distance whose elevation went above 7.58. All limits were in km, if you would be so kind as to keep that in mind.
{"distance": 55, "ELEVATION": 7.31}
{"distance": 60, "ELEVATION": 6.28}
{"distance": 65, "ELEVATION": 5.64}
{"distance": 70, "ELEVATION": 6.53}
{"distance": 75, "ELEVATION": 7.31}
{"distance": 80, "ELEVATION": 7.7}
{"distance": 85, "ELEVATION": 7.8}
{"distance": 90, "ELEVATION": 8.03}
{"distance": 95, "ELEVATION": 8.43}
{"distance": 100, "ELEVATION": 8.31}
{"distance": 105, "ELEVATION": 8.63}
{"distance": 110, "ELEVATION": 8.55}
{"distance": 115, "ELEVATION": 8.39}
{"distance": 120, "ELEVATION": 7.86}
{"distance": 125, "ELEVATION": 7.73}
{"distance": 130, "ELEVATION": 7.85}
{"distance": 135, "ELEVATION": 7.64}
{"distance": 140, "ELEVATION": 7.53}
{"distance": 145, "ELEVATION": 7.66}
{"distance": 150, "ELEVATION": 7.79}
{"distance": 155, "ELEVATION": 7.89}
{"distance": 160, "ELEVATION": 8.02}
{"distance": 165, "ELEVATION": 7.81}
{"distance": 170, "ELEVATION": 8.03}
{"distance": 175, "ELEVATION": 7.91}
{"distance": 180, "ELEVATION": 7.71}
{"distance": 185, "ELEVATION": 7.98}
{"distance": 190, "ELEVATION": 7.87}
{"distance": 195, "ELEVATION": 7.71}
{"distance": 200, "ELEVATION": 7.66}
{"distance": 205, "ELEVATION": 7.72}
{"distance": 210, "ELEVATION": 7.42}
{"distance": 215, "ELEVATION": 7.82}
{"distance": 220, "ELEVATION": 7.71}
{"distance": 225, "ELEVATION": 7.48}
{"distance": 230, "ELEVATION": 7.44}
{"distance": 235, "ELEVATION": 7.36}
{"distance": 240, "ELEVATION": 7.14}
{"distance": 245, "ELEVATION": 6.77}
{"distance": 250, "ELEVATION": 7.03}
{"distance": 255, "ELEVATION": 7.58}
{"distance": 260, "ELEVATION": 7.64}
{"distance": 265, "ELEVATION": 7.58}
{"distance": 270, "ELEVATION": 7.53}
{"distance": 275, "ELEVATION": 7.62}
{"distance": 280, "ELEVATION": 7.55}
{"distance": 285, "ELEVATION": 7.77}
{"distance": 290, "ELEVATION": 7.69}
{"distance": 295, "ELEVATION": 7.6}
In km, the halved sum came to 161.2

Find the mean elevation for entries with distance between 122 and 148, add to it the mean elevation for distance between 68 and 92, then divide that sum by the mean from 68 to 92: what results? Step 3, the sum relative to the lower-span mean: 2.03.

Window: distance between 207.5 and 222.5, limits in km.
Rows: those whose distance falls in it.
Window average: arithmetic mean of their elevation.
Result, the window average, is 7.65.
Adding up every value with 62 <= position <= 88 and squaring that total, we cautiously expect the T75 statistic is 1224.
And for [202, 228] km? 1455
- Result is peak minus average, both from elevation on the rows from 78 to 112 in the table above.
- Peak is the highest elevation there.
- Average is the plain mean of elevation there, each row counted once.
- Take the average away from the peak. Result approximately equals 0.42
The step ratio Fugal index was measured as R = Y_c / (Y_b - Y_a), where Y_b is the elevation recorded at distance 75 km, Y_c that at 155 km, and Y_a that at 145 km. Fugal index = -23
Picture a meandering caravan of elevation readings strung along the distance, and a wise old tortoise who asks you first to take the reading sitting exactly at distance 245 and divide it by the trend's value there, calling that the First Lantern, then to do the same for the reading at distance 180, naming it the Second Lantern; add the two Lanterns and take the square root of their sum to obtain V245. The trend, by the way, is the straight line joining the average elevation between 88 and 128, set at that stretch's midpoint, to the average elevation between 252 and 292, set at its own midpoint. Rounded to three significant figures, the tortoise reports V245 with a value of 1.36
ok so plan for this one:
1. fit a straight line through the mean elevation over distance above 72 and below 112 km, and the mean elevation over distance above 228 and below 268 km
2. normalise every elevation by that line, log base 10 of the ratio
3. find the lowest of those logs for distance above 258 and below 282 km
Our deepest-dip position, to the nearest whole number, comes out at 270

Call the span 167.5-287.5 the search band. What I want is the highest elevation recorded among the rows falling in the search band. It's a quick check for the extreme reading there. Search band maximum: 8.03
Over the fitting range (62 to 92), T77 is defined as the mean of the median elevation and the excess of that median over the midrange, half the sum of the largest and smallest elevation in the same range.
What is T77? 4.09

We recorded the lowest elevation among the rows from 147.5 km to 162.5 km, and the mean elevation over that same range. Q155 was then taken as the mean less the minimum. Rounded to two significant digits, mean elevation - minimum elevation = 0.11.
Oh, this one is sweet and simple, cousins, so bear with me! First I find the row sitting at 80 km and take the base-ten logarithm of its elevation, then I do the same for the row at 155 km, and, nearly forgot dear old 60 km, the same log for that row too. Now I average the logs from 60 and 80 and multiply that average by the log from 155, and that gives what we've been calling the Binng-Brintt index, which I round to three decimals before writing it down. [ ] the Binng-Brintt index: 0.756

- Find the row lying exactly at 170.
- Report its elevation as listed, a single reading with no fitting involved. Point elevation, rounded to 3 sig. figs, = 8.03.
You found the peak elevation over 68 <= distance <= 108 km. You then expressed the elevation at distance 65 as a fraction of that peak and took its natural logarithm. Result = -0.43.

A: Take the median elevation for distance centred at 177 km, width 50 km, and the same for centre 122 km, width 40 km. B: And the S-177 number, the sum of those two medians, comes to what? 15.7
